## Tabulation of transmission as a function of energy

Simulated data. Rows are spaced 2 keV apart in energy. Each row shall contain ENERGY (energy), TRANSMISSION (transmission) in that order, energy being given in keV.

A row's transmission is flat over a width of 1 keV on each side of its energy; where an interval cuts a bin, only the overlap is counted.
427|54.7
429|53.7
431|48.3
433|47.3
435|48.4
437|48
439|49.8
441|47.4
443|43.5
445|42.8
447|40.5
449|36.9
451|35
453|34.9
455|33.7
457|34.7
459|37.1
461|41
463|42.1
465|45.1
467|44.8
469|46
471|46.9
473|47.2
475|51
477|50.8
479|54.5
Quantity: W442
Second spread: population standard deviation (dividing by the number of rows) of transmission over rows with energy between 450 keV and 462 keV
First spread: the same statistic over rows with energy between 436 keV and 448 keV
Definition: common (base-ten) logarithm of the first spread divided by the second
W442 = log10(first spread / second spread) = 0.1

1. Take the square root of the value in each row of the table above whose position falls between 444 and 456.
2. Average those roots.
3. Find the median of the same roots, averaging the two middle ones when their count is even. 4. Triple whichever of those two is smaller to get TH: 18.0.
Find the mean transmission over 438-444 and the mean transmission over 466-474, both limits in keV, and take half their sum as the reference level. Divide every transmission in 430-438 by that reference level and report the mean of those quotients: 1.03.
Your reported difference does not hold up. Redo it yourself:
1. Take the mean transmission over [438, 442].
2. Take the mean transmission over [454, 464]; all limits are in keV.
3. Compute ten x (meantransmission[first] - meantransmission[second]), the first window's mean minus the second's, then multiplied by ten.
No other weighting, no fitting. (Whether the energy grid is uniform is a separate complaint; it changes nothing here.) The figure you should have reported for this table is 109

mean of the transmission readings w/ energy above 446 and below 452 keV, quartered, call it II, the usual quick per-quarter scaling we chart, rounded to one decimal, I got 9.4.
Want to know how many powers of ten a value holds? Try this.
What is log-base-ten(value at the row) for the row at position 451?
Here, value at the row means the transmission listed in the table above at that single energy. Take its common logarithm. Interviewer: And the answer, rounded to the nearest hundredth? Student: 1.54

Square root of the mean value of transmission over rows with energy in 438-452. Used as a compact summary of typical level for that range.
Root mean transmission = 6.50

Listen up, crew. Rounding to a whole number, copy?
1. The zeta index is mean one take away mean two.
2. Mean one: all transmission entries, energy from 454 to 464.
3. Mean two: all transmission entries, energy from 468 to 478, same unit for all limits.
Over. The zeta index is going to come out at -11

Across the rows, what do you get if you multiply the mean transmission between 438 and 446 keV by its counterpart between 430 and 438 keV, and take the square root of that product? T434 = 46.9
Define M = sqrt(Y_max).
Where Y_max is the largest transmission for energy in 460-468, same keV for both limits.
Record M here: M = 6.72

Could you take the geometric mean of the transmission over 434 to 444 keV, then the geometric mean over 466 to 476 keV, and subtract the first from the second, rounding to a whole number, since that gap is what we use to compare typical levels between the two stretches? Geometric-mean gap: 0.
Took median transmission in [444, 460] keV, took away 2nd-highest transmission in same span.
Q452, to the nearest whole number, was -5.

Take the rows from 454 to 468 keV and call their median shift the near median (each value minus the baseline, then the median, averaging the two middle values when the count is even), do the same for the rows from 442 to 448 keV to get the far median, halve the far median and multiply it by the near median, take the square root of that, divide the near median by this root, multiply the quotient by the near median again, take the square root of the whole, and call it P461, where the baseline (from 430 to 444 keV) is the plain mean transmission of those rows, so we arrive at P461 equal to 3.3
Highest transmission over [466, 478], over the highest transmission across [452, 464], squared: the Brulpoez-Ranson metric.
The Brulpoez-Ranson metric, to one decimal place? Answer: 1.5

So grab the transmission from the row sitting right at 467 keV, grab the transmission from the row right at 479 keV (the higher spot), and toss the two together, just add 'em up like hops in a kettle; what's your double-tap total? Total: 99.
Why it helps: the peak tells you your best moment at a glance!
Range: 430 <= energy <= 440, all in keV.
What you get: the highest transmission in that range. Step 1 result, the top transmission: 49.8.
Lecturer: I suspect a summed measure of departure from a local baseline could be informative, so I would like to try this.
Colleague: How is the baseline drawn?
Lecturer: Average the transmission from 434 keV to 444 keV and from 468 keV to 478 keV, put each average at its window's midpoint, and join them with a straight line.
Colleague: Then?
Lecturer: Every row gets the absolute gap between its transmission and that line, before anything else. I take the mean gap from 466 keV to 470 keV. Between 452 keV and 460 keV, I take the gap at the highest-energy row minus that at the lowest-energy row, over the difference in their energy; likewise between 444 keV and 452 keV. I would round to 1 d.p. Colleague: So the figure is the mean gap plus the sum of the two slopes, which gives 3.8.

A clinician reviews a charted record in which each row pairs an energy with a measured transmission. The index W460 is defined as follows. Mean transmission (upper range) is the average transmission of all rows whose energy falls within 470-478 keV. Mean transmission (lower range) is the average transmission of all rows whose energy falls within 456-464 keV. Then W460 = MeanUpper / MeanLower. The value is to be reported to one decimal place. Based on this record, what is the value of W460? 1.3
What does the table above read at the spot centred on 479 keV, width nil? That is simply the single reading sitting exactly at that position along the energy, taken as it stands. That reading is 54.5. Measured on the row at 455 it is 33.7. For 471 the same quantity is 46.9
